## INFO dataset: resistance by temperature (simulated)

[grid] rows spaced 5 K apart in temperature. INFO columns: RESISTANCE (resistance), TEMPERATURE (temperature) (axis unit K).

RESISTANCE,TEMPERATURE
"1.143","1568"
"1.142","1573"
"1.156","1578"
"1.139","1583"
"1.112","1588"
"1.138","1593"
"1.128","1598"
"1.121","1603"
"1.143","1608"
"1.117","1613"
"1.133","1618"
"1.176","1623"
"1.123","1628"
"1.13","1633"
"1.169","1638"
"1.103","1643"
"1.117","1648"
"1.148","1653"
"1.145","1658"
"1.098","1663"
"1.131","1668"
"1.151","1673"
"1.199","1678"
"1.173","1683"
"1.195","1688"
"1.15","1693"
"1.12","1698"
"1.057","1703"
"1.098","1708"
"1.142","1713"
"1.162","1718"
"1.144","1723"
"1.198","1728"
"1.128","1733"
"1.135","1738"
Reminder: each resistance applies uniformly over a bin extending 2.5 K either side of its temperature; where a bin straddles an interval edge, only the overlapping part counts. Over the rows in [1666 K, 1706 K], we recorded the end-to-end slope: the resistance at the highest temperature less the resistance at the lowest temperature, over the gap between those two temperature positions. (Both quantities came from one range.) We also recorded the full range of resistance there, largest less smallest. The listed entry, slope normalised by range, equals -0.0149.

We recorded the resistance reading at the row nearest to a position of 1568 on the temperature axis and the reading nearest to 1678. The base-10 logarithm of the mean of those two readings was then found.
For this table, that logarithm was 0.069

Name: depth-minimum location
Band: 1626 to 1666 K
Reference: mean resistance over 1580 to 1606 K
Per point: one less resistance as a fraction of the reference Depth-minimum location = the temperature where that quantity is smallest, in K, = 1638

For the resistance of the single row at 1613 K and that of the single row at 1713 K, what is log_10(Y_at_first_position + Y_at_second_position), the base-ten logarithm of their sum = 0.354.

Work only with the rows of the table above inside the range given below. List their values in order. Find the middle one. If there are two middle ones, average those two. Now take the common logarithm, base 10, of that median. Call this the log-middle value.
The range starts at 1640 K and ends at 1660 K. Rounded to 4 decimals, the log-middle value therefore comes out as 0.0535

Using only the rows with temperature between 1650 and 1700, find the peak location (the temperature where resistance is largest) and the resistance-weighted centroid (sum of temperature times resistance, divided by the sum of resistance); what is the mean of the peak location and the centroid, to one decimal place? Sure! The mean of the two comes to 1676.8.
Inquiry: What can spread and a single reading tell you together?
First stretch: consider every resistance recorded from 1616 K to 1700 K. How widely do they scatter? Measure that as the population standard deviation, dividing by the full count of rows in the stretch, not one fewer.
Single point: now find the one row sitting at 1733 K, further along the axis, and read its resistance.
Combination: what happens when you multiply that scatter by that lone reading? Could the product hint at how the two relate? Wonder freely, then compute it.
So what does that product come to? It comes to 0.033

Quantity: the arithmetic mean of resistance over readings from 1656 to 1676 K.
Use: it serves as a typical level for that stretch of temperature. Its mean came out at 1.13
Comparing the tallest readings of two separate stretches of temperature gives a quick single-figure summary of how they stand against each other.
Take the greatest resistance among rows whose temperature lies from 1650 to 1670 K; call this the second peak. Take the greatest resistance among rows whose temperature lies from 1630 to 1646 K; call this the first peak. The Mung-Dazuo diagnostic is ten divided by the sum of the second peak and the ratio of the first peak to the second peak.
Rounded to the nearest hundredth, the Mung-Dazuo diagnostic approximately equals 4.62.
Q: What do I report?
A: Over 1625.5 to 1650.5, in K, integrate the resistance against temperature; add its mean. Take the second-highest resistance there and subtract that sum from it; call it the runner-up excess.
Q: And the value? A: -28.2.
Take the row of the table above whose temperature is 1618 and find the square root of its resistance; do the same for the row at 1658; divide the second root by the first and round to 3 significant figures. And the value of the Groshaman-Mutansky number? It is 1.01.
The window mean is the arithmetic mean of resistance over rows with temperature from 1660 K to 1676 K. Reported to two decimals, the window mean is 1.13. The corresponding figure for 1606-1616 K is 1.13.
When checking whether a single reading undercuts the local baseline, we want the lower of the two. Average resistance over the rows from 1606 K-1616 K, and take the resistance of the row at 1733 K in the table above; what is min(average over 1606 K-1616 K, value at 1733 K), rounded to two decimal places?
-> 1.13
